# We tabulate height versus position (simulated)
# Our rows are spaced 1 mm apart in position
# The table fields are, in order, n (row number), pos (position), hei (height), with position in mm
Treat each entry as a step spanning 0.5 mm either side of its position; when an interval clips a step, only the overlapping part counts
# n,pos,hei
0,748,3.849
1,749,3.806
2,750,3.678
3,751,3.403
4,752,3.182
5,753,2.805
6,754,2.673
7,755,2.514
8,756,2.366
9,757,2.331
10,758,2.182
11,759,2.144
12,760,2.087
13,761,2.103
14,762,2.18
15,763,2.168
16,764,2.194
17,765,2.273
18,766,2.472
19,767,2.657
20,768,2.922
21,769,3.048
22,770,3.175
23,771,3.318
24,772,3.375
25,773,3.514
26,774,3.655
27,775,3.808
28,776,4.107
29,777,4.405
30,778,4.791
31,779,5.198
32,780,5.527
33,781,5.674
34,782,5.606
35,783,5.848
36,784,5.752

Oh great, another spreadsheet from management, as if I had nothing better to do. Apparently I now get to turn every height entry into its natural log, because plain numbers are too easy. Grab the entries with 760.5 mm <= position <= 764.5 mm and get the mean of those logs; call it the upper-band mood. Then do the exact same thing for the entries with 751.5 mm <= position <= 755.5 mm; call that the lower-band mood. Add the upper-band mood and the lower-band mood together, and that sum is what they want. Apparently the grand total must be 1.8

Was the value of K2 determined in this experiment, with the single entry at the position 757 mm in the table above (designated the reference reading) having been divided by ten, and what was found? 0.23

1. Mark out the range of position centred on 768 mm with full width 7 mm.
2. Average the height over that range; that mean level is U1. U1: 2.84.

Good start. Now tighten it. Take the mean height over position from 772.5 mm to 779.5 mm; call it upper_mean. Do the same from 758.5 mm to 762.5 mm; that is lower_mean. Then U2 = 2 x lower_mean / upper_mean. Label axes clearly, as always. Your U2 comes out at 1.01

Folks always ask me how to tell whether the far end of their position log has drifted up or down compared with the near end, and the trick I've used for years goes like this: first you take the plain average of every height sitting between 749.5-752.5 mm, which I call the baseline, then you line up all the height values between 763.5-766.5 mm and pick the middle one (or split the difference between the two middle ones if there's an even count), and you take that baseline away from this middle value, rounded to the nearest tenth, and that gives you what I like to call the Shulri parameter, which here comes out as -1.1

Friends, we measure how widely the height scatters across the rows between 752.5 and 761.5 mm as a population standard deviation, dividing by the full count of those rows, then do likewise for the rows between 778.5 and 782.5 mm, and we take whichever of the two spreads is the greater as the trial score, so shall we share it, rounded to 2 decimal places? 0.24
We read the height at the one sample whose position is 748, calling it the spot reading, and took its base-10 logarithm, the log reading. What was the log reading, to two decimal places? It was 0.59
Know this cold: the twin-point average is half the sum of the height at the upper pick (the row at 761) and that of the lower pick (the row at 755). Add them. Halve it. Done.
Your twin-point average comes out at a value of 2.31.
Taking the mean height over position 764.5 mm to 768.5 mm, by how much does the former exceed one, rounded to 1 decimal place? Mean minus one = 1.6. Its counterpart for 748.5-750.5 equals 2.7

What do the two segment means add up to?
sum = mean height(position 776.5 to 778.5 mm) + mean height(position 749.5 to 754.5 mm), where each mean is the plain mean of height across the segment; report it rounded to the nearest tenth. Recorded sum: 7.7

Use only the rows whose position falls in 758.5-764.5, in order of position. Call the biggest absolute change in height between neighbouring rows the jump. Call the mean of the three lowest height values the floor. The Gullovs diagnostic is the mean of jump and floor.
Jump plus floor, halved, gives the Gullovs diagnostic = 1.09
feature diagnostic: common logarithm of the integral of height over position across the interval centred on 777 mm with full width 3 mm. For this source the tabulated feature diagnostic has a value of 1.12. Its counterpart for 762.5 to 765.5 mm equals 0.82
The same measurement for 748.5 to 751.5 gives 1.04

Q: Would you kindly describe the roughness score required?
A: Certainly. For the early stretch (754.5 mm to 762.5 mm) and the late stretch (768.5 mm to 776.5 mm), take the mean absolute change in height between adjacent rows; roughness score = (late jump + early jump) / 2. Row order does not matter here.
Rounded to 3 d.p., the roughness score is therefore 0.113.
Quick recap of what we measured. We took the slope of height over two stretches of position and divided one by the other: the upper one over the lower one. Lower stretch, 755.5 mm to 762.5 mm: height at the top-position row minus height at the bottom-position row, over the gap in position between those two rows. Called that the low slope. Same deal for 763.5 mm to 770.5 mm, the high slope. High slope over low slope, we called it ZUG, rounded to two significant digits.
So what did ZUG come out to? -5.3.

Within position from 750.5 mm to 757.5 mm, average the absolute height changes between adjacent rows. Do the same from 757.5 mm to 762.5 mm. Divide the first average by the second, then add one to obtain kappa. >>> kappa 4.8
